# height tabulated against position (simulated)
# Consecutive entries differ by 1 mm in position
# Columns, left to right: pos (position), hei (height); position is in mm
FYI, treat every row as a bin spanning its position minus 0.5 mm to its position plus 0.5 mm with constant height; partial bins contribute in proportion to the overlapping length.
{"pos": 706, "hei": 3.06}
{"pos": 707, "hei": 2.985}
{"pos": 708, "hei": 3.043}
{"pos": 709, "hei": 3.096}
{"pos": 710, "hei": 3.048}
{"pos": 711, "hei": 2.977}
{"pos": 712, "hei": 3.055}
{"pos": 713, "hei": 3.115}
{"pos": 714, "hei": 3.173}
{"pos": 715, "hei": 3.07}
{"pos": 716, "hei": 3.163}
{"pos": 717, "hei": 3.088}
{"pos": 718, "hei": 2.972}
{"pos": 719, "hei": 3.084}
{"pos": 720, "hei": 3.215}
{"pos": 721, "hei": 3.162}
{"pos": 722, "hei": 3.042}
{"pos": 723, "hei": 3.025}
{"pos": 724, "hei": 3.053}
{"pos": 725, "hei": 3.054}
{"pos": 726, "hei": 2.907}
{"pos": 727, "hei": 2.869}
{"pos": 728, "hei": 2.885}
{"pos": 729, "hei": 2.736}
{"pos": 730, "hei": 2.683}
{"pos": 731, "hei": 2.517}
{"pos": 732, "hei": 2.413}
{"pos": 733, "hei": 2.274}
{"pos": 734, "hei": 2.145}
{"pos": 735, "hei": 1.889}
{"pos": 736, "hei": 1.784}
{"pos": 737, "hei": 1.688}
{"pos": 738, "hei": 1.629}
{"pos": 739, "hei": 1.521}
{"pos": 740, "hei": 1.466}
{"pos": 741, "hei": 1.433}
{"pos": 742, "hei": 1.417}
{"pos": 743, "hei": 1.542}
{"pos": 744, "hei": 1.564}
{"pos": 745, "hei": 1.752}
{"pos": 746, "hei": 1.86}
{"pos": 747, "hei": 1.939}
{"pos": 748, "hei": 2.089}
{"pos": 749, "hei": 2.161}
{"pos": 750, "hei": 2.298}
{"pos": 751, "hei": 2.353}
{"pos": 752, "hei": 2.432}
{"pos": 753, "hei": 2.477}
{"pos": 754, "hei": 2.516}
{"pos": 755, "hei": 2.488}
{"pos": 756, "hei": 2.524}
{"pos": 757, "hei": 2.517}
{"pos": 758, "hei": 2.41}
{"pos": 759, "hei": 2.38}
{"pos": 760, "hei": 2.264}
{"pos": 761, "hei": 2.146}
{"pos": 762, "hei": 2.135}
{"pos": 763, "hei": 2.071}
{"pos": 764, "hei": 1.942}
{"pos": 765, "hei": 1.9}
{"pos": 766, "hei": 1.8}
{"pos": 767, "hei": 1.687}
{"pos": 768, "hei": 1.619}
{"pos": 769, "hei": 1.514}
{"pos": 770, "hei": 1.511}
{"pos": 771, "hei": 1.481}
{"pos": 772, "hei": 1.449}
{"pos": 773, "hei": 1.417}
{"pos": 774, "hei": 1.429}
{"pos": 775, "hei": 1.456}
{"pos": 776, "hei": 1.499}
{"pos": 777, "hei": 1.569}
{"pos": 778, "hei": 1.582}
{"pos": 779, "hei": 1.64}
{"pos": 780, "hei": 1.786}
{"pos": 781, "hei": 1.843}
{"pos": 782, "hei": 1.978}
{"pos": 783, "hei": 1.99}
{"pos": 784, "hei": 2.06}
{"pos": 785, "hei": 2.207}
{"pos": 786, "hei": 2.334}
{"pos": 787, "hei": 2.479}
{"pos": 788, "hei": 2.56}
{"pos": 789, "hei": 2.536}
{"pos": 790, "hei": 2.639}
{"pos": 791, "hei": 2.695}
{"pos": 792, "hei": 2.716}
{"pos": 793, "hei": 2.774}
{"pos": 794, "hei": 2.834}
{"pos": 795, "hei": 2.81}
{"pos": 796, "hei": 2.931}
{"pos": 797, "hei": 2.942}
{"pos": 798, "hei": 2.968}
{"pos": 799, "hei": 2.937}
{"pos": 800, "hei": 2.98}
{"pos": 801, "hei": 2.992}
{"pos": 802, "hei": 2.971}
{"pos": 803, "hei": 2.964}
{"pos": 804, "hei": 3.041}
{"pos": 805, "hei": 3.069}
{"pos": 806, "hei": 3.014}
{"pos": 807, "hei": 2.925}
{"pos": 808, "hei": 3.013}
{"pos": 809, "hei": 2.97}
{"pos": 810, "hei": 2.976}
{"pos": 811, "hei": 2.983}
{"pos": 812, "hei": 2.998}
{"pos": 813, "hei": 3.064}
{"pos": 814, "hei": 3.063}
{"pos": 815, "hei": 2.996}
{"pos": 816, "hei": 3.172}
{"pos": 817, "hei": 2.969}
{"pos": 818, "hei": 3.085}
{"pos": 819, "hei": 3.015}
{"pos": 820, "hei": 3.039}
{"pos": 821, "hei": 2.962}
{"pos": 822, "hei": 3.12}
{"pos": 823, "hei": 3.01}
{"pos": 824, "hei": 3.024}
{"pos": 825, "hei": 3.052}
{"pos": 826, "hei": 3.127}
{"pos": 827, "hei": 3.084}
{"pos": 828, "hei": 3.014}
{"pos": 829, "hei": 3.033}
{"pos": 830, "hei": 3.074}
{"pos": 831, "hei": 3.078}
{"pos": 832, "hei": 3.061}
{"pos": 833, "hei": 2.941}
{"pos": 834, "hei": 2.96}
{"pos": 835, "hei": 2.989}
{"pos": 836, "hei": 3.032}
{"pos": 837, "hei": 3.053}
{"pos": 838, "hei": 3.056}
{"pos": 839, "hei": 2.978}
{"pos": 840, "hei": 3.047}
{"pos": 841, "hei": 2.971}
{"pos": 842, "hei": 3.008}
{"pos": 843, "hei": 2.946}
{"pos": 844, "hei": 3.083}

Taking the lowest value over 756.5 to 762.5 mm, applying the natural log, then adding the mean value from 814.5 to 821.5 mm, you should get 3.79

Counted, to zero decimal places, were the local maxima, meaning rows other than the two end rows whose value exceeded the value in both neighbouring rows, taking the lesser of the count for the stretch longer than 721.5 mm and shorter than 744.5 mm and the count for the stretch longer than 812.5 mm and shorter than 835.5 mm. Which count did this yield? 2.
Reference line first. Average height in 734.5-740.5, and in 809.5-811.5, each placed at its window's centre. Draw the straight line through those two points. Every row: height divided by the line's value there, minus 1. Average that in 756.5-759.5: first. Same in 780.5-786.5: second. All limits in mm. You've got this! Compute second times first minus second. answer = 0.1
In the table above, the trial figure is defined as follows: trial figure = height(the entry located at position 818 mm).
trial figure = 3.085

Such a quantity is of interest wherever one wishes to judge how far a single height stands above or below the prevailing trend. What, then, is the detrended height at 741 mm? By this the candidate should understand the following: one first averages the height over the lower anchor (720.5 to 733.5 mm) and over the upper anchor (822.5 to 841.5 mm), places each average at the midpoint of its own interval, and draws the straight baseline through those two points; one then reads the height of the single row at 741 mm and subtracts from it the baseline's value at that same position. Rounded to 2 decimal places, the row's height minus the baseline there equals -1.41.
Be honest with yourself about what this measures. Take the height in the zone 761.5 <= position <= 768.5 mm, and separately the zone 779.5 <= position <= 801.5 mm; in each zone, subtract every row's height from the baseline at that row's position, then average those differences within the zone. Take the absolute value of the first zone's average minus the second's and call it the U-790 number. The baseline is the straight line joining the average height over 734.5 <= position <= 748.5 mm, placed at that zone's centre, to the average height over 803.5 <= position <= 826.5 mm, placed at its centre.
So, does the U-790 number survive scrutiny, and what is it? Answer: 0.2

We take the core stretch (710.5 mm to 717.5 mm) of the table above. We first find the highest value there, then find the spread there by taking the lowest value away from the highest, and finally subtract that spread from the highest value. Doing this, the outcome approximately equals 2.98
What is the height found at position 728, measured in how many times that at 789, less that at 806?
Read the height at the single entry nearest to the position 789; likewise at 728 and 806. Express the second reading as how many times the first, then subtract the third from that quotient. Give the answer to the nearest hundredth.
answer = -1.88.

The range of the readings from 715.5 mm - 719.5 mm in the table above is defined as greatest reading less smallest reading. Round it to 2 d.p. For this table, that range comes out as 0.19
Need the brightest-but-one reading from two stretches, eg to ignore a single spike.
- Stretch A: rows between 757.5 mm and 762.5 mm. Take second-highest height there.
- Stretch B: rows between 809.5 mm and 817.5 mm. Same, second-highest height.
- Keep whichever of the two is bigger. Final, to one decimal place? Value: 3.1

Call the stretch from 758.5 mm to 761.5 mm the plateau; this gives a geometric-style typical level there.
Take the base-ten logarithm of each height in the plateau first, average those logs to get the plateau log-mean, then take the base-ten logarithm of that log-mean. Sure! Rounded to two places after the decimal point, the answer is -0.45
